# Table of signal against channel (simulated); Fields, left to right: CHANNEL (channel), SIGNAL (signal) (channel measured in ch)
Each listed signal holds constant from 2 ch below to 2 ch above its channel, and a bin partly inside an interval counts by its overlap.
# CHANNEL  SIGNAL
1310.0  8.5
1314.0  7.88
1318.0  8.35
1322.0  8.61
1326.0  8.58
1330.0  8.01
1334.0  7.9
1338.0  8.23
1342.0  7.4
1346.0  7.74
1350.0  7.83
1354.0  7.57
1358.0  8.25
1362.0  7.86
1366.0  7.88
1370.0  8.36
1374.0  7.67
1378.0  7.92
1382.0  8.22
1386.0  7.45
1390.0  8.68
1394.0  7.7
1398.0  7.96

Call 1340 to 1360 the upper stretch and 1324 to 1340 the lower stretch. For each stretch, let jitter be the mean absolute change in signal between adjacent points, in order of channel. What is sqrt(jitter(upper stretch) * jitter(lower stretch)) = 0.34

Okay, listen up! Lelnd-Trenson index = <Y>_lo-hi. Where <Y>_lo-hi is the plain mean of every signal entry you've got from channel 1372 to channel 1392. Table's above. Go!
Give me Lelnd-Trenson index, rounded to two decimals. 7.99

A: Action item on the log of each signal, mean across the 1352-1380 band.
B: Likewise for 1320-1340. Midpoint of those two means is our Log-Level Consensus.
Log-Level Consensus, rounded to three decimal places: 0.908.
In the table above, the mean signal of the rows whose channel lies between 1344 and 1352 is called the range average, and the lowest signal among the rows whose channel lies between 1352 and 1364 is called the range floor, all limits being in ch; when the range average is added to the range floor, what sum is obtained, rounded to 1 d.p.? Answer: 15.4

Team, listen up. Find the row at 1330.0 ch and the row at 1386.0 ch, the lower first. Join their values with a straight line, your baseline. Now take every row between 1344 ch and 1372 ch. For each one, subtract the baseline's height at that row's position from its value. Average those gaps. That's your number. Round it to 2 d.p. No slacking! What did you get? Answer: 0.20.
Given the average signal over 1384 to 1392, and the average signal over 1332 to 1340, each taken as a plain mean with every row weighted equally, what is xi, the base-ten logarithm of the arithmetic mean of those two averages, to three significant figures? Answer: 0.907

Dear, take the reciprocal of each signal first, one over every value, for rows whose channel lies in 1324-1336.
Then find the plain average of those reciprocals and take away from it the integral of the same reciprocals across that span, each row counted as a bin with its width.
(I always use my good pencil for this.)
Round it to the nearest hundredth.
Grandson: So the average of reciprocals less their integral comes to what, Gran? -1.35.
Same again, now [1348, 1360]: -1.40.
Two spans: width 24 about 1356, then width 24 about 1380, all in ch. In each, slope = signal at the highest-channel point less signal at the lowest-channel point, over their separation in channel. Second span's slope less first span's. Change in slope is 0.01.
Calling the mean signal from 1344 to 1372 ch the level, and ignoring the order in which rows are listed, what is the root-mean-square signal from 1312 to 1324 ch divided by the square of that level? 0.132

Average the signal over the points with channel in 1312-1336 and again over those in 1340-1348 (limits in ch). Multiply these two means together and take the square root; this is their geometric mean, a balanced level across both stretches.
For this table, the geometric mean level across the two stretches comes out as 7.9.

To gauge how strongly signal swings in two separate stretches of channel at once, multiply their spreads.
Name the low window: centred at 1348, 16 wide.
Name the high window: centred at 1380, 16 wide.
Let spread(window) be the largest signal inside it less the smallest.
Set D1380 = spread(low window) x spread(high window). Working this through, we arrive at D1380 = 0.33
